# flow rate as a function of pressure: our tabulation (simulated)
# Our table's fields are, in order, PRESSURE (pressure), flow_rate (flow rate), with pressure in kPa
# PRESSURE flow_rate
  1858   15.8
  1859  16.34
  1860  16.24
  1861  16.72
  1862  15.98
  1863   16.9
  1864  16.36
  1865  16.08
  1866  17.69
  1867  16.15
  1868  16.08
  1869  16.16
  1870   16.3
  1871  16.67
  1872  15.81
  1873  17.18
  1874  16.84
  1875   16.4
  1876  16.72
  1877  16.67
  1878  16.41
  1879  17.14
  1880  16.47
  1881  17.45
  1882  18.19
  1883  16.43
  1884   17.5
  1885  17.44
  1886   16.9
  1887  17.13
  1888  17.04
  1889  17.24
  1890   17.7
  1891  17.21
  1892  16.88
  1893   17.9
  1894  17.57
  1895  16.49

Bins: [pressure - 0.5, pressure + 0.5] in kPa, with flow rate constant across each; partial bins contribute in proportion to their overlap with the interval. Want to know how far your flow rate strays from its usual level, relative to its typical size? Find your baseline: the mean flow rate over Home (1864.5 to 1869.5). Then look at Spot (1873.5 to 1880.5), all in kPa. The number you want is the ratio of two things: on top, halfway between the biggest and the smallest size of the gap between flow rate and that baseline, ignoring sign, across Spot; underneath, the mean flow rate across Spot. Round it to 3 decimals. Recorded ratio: 0.022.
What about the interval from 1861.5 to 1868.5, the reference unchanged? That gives 0.040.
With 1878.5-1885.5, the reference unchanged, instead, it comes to 0.051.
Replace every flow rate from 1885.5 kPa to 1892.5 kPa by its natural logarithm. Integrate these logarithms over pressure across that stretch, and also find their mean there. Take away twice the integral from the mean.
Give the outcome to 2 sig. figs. -37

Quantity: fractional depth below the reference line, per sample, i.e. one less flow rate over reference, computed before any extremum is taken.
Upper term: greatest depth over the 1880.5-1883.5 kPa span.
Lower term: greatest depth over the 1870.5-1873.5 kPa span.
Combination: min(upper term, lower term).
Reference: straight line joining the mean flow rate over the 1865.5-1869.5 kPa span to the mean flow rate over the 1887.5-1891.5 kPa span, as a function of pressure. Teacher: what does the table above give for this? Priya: 0.037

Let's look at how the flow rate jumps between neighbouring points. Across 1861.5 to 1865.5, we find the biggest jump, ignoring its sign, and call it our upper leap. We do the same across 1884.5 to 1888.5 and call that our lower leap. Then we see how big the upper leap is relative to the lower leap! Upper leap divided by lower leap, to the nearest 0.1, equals 1.7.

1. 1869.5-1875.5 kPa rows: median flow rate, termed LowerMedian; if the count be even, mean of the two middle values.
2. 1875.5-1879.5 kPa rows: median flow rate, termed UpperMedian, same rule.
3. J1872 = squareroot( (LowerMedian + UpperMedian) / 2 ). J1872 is 4.08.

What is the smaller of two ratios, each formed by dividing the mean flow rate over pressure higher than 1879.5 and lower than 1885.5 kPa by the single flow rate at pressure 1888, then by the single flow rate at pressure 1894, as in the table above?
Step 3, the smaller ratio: 0.98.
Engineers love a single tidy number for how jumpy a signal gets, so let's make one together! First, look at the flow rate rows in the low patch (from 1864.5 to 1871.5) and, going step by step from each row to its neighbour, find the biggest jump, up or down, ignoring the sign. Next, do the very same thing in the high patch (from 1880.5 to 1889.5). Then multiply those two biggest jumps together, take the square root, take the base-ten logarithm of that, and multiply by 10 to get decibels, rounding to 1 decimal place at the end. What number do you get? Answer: 2.3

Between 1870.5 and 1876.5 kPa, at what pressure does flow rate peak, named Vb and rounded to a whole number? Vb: 1873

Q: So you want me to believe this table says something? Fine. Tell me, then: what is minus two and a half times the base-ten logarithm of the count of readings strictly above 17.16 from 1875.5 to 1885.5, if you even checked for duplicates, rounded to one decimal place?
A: -1.5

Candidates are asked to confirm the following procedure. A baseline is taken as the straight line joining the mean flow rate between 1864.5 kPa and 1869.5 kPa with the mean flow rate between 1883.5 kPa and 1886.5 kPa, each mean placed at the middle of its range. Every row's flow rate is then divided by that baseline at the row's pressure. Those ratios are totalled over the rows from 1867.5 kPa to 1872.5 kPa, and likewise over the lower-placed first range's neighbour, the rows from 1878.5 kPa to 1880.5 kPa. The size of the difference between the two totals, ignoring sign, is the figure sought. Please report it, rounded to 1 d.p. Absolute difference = 2.9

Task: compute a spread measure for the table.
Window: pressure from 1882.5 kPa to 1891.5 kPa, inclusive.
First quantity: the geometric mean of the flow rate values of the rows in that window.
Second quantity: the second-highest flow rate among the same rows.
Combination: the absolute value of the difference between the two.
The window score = 0.33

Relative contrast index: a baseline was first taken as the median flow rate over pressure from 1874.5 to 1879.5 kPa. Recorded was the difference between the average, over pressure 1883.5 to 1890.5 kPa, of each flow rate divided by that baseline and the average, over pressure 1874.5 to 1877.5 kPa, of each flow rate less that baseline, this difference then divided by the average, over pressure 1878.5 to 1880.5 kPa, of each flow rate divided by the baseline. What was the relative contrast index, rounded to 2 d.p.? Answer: 1.10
